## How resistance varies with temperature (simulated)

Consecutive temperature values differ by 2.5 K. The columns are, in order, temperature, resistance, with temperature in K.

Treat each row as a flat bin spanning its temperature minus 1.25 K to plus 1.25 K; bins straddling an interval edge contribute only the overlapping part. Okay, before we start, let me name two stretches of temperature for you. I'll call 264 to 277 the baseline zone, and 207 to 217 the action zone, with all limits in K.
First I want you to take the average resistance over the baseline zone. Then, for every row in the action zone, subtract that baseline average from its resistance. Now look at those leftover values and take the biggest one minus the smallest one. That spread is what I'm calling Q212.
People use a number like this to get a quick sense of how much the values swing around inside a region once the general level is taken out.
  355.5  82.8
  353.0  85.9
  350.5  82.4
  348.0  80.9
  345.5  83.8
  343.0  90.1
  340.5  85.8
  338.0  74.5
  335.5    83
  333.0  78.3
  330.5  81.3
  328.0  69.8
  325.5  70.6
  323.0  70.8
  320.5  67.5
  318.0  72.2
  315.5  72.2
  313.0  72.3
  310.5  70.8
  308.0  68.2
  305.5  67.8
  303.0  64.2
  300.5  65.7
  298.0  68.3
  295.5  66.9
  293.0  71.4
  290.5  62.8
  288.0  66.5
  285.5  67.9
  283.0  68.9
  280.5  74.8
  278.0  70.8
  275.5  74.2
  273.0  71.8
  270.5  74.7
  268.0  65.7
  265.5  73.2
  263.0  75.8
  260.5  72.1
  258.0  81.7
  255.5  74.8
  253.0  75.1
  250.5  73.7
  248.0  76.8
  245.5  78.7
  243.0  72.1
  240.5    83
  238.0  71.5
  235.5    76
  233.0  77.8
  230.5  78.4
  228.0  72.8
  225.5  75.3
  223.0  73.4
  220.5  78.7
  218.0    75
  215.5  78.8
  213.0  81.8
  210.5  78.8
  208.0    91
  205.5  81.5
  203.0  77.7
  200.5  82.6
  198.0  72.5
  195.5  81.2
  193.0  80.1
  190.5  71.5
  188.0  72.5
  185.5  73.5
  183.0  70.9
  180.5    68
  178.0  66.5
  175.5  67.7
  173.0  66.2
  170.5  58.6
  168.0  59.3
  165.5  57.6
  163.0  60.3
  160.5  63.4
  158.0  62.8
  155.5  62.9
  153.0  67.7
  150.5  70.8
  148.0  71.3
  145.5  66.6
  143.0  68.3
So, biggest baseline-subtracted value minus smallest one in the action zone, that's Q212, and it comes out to 12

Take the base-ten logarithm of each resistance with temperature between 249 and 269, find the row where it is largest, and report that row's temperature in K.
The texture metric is 258.0 K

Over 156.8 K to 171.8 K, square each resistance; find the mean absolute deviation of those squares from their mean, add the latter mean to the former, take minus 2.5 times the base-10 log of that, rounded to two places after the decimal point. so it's -8.97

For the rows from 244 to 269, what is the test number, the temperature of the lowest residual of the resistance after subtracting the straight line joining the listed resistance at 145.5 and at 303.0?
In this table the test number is 268.0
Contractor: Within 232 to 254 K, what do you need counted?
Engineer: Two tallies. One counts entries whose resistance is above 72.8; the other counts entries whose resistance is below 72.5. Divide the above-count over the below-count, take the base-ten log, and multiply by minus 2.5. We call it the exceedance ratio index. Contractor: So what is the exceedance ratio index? -1.4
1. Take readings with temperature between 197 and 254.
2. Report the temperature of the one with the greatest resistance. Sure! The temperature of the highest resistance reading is 208.0 K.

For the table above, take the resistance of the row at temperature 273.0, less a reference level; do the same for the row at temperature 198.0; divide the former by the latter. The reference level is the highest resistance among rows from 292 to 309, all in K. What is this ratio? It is 0.36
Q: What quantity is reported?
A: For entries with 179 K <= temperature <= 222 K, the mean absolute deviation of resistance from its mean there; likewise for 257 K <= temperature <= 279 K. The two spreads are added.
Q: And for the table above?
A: 7.4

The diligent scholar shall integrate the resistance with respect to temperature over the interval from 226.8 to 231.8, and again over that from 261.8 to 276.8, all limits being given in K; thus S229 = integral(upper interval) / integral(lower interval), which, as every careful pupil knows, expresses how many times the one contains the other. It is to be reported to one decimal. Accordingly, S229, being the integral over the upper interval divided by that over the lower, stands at 2.9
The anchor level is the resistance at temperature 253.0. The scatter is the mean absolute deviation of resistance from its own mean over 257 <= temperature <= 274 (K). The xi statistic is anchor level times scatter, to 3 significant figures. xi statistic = 246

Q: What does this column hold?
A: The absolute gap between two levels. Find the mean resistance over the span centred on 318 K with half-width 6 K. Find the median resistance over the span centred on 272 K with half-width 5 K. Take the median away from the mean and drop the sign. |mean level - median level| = 2.0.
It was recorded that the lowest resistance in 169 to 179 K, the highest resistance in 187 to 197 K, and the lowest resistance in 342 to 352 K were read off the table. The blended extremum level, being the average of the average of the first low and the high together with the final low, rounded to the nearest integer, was 75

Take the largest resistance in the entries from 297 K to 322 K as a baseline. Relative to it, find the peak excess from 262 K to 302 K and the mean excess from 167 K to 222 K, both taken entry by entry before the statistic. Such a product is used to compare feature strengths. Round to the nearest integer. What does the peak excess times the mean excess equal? 7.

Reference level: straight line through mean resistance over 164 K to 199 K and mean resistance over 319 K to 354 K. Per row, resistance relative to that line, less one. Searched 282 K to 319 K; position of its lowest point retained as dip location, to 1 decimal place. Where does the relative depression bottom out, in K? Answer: 290.5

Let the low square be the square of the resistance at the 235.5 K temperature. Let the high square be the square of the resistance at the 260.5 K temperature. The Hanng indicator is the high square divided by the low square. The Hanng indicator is 0.90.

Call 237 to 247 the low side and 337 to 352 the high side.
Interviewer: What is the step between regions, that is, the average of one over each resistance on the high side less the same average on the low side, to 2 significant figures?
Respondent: -0.0011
